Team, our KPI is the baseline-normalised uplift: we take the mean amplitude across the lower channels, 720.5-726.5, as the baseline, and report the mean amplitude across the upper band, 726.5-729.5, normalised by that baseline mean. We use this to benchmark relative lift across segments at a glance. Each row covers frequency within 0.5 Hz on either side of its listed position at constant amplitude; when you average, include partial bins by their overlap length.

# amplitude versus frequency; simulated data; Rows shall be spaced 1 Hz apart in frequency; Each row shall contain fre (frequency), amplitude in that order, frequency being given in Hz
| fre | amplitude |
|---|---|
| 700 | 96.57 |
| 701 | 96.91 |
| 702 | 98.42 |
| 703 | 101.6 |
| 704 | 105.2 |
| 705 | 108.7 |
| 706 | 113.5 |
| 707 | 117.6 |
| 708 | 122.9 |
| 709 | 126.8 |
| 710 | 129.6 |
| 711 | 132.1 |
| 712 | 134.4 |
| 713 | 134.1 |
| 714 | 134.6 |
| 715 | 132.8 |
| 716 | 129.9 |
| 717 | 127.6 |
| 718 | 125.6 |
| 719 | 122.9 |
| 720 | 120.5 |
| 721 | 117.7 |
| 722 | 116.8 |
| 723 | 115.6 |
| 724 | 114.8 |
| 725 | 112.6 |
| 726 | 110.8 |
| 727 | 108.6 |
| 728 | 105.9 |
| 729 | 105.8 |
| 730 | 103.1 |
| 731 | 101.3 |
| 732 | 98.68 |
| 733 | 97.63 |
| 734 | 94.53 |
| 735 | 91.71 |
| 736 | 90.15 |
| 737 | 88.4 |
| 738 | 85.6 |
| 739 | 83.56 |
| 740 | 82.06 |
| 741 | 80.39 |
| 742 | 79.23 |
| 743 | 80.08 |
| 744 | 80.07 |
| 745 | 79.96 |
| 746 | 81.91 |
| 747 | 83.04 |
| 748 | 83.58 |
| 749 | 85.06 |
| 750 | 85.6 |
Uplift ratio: 0.93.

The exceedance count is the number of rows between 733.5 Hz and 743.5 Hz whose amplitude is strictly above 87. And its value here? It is 4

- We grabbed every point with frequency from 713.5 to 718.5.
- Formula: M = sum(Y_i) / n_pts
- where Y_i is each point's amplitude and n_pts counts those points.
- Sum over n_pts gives 130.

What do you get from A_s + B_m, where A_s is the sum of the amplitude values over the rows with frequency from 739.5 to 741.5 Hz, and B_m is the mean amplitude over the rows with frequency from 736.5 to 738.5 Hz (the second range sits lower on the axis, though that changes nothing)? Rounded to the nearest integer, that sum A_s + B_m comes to 249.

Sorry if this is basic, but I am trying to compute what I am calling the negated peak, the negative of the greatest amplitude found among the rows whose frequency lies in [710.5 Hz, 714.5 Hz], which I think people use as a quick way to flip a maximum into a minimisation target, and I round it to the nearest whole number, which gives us -135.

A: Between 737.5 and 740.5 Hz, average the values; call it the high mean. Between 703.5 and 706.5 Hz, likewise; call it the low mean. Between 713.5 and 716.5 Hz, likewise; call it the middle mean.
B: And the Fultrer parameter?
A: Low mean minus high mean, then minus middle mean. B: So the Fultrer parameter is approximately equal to -107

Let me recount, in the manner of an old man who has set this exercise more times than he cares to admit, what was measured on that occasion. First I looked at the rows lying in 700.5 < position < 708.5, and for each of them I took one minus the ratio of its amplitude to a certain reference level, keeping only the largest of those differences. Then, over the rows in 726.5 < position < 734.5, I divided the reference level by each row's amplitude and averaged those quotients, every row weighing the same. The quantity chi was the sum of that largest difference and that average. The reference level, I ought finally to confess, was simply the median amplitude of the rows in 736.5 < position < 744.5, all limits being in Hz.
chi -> 0.61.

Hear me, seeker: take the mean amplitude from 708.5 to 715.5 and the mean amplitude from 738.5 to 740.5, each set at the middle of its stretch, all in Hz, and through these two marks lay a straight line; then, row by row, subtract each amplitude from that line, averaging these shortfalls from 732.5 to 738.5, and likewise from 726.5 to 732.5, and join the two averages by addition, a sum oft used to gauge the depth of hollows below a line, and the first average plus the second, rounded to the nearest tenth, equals -4.5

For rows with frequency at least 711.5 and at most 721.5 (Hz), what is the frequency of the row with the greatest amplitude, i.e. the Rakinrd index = 714 Hz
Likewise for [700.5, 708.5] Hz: 708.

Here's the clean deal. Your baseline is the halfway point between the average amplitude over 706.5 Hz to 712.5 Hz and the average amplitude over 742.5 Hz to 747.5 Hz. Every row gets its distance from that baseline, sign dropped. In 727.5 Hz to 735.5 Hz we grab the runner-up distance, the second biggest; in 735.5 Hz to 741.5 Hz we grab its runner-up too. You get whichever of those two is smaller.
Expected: 9.6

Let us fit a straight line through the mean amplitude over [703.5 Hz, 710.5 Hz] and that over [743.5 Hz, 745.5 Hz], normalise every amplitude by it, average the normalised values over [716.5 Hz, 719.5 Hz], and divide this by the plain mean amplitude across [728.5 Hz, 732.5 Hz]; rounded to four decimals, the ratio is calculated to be 0.0115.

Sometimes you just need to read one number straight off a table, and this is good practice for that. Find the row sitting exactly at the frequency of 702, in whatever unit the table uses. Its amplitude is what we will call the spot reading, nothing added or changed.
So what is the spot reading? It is 98.42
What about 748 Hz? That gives 83.58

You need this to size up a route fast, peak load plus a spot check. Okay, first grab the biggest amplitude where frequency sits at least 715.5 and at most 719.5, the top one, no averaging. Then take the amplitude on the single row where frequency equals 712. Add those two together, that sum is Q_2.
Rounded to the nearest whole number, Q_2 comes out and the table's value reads 264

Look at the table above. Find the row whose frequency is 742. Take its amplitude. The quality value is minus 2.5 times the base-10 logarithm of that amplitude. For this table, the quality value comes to -4.75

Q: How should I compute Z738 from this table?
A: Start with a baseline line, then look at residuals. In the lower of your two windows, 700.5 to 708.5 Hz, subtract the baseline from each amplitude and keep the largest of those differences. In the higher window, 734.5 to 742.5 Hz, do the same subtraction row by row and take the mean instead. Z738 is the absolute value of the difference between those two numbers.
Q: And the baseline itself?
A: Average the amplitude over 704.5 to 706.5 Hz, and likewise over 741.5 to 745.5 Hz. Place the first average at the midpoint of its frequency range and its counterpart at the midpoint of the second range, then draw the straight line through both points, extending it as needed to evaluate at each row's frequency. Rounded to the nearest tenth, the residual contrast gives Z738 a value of 12.7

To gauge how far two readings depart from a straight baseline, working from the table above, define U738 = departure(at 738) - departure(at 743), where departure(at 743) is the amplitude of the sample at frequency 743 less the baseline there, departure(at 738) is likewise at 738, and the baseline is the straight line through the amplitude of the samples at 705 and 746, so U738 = 2.3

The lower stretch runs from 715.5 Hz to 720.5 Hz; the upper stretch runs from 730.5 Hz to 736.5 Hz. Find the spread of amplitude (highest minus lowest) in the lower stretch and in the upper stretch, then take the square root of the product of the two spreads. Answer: 10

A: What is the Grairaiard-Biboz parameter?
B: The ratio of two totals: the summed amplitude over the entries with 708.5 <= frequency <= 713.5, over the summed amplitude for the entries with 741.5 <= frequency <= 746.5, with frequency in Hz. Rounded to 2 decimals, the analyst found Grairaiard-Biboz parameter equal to 1.64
